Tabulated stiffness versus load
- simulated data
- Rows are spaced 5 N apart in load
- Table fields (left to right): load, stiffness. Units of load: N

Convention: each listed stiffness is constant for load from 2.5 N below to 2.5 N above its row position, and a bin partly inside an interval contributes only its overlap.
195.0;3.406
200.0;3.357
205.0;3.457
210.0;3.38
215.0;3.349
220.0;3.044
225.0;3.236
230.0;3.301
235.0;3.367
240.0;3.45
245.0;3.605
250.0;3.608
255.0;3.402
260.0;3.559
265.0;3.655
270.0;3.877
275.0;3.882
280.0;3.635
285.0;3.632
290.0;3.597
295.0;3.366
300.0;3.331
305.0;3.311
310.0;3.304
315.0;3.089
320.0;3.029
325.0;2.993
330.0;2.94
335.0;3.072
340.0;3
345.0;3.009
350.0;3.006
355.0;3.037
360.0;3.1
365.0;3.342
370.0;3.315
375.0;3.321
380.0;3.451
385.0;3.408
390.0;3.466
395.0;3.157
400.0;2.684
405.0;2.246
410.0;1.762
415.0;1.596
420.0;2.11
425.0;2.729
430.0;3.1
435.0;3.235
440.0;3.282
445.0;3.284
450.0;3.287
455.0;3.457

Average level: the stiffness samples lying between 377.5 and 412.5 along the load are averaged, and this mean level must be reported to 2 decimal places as 2.88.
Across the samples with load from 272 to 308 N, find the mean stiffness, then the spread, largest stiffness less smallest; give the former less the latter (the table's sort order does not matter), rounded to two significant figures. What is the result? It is 3.0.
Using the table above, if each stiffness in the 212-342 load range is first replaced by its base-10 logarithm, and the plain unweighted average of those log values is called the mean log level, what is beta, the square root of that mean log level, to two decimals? 0.73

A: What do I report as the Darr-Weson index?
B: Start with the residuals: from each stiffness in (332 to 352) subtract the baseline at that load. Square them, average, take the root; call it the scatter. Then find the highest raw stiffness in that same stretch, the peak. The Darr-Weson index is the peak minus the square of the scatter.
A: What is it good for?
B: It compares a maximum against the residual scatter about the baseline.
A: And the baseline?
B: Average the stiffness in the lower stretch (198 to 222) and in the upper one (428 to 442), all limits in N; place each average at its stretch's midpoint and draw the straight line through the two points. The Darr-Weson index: 3.02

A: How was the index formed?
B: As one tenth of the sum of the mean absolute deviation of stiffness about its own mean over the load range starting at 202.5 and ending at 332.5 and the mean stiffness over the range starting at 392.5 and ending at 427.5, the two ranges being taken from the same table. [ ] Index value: 0.252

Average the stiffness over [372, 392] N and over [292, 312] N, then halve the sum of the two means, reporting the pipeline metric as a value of 3.37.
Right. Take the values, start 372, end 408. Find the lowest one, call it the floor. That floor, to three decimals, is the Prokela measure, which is 2.246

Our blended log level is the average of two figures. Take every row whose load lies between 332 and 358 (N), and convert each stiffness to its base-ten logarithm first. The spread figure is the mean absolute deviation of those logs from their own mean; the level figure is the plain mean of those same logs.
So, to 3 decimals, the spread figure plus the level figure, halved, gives 0.242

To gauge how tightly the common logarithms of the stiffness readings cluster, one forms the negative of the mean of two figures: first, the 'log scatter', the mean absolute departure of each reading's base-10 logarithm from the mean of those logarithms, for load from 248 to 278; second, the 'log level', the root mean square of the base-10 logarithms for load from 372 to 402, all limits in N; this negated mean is -0.264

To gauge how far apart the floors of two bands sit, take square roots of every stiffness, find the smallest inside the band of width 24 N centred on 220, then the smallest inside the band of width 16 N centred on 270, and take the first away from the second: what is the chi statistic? 0.17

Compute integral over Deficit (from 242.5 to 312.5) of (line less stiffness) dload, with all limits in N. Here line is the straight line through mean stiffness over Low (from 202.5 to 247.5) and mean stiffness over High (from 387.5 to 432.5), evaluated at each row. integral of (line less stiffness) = -30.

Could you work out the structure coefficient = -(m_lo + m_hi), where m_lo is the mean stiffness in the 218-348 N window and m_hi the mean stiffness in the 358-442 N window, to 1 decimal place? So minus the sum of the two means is -6.3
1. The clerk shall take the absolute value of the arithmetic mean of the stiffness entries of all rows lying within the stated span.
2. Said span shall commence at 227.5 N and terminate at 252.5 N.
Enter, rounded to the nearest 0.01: 3.47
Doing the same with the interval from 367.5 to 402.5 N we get 3.26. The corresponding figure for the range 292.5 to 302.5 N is 3.35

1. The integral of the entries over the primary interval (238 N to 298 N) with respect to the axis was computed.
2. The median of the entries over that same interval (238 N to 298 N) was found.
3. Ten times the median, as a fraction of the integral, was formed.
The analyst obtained 0.167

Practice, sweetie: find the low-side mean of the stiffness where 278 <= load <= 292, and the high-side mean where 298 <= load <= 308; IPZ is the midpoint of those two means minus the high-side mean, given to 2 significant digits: 0.15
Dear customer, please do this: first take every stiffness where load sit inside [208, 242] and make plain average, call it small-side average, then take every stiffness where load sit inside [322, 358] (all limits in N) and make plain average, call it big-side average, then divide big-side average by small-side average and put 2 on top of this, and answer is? 2.91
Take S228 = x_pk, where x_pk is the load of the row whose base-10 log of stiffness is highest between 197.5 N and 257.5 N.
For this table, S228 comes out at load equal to 250.0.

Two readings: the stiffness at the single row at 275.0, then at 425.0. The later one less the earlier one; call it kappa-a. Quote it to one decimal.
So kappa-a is -1.2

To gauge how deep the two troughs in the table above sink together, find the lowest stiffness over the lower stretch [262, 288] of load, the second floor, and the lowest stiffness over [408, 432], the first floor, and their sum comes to 5.2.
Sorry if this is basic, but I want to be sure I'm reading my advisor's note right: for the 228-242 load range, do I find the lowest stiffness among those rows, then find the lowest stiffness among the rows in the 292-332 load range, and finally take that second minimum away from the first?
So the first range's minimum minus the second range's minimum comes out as 0.36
